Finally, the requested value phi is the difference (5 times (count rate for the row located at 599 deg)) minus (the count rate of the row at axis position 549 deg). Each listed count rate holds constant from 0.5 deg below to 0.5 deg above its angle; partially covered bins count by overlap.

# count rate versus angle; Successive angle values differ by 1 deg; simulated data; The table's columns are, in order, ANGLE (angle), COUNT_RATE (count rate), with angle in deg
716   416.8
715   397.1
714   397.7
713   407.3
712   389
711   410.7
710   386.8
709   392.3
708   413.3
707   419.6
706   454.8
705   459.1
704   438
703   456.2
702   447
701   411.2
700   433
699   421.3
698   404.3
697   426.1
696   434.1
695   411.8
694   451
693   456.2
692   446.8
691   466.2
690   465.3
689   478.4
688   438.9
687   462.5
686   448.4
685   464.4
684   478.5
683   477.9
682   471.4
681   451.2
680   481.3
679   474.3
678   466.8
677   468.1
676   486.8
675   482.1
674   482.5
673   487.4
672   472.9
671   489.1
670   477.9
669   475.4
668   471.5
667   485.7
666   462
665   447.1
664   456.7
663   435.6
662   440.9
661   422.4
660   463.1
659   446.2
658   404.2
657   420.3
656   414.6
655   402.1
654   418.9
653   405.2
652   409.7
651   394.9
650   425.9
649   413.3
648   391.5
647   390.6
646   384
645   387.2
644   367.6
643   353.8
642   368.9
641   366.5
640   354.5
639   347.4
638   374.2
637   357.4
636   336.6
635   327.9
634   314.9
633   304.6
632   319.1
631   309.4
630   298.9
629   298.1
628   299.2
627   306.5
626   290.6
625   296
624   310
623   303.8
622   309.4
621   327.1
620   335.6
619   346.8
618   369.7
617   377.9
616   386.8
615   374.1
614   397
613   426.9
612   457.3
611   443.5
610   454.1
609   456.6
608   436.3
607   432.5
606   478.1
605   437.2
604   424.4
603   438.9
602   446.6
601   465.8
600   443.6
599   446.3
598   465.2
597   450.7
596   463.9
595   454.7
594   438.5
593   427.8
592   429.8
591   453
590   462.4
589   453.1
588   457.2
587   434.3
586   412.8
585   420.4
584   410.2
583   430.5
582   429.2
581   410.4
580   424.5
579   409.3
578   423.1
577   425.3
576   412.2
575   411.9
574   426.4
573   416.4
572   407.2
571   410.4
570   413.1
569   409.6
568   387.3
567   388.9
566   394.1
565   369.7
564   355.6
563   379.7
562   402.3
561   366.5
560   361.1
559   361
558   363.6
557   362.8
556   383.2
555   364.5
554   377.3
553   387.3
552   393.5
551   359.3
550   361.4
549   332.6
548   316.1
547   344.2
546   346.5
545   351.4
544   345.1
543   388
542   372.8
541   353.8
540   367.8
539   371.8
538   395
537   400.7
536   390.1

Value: 1899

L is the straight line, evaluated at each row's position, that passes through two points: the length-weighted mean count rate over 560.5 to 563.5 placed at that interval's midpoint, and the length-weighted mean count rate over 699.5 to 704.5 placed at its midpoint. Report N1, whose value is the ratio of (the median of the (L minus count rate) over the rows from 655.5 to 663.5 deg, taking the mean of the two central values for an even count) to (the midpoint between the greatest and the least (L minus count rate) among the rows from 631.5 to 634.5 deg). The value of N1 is 0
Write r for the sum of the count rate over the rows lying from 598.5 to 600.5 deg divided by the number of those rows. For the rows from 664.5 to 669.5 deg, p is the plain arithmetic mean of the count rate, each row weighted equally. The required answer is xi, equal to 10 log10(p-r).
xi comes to 14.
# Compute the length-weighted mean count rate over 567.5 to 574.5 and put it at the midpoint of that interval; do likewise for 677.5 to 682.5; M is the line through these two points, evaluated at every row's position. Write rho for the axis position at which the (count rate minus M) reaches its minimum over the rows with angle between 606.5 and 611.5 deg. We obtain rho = 607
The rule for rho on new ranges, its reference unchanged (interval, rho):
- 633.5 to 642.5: 634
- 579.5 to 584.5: 584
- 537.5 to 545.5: 544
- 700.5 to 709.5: 709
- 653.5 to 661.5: 655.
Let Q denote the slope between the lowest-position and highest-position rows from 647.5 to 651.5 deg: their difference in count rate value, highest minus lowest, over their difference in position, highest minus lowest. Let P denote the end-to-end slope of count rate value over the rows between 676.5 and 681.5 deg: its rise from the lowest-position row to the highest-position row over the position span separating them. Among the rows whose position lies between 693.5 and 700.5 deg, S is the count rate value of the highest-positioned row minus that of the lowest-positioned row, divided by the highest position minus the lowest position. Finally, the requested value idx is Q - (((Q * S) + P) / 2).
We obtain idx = 5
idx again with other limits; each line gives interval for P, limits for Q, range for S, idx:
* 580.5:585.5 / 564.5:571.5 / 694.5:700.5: -9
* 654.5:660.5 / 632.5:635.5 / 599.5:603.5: 15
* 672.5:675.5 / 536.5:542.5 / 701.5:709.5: -26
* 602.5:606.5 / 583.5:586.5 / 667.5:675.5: -6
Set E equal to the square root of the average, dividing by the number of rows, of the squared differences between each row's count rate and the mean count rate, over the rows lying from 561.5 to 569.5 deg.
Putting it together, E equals 16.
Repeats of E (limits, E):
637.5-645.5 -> 12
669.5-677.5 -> 7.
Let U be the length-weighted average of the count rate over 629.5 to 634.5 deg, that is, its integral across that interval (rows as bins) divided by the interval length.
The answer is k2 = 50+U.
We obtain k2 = 359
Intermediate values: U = 309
